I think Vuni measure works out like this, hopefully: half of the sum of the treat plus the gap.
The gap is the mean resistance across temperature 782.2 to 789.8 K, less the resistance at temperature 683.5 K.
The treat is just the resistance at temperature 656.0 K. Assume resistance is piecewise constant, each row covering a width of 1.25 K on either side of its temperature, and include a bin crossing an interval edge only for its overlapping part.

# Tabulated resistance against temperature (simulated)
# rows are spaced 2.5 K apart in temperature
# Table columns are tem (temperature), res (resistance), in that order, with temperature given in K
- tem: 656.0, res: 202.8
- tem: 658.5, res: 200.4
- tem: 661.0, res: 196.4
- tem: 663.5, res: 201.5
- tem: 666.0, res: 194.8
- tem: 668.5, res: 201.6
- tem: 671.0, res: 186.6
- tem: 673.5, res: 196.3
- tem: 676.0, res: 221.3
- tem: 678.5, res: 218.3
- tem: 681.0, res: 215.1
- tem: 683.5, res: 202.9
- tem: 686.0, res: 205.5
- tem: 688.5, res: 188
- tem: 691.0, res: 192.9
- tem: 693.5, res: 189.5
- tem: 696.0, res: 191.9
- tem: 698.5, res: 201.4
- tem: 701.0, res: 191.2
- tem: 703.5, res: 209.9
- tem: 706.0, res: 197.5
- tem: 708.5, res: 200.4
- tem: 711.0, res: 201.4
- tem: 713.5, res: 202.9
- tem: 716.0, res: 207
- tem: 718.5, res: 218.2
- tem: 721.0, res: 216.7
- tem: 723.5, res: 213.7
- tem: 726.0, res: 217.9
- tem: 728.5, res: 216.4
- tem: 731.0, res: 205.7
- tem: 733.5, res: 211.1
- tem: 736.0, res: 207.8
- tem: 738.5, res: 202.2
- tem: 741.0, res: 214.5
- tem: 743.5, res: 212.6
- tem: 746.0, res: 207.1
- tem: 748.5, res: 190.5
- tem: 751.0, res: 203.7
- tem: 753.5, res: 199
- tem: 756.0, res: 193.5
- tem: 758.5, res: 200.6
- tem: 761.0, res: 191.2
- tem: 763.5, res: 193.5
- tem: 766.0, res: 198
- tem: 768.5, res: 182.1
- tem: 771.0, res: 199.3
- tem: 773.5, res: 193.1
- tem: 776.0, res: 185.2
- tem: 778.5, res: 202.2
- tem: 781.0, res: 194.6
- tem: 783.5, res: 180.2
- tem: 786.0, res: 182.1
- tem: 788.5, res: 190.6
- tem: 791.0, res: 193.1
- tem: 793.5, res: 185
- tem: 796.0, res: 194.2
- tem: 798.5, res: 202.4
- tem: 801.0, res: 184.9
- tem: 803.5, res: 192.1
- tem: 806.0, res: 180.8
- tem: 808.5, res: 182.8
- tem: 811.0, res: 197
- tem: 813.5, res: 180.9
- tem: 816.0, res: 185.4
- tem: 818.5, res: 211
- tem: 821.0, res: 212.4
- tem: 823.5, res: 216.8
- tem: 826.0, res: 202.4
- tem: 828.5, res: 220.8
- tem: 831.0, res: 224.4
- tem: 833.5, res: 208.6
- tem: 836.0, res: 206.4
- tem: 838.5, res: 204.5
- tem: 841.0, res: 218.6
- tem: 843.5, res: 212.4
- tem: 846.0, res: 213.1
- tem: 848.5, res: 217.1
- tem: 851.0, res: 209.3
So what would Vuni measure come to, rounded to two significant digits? 92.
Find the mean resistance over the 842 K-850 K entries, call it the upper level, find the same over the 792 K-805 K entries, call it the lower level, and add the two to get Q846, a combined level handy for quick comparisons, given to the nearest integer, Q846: 406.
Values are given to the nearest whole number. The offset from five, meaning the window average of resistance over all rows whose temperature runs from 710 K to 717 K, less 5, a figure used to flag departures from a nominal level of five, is 199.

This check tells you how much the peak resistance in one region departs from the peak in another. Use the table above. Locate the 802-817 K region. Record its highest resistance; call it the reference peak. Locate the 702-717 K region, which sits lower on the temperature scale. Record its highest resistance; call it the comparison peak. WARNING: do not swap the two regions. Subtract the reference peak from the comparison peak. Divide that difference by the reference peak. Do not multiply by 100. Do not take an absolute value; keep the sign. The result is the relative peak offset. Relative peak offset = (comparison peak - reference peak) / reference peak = 0.065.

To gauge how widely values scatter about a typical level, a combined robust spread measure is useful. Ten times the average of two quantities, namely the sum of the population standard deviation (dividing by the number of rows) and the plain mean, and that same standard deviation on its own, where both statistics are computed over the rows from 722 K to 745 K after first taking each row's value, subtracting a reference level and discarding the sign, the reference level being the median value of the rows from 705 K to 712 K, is 103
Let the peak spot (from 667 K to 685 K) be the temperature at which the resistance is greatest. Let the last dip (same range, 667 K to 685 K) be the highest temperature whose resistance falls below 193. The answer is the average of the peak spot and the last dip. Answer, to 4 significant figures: 673.5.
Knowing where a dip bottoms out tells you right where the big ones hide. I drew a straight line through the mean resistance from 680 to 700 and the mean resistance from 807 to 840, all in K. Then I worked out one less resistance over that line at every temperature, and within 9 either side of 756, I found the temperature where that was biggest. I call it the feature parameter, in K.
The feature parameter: 748.5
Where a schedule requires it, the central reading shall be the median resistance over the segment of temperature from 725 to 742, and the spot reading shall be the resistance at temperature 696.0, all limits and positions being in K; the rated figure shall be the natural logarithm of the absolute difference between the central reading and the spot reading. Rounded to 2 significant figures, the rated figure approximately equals 3.0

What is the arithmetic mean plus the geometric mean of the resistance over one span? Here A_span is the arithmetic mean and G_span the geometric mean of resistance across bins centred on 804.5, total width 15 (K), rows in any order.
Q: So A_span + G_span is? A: 380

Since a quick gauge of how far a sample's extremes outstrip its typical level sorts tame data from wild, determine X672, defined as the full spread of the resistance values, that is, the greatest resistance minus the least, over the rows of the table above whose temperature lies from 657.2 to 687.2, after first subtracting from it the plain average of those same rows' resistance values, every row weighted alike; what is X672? -169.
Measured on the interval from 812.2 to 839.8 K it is -163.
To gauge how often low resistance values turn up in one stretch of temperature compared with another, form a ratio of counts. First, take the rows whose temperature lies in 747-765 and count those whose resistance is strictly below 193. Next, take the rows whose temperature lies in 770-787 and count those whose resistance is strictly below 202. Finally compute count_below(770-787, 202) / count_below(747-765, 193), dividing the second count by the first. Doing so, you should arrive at 3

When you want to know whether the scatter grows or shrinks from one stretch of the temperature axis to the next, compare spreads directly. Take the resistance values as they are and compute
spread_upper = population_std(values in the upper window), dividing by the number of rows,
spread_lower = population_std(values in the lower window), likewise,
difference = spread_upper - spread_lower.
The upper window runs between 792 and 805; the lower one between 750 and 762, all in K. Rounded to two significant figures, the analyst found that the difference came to 1.9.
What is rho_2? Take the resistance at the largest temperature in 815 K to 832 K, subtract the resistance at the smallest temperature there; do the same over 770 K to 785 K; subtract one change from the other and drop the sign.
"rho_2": 58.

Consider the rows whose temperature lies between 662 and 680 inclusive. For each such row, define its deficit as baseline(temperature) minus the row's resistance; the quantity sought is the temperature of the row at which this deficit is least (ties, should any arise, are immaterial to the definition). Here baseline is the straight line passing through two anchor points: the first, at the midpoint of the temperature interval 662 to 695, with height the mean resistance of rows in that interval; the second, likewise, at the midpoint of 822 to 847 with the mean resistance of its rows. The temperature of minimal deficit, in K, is 676.0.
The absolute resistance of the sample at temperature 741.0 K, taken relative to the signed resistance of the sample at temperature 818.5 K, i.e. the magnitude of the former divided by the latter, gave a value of 1.02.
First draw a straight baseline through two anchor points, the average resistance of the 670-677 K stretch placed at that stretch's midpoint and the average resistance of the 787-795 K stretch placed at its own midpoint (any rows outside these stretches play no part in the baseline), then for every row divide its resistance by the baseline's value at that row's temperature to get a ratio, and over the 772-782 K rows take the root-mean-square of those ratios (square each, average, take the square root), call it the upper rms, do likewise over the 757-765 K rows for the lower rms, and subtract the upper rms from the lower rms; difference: 0.00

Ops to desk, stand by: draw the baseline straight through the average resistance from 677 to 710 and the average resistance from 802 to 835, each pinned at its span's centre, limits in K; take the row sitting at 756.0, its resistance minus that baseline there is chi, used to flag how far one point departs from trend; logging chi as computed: -7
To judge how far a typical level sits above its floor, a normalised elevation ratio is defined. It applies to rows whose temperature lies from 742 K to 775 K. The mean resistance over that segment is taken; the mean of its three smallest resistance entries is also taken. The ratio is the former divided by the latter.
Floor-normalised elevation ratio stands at 1.05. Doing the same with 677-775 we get 1.09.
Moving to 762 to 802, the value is 1.05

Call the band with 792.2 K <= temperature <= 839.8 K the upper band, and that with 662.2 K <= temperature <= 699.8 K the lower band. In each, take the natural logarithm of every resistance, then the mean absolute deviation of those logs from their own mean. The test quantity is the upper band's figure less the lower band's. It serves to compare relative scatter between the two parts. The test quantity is 0.018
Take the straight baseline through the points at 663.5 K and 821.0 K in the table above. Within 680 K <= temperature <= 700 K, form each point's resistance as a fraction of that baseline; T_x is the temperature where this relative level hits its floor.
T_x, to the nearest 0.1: 688.5 K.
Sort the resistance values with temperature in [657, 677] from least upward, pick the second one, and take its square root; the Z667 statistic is 14.0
